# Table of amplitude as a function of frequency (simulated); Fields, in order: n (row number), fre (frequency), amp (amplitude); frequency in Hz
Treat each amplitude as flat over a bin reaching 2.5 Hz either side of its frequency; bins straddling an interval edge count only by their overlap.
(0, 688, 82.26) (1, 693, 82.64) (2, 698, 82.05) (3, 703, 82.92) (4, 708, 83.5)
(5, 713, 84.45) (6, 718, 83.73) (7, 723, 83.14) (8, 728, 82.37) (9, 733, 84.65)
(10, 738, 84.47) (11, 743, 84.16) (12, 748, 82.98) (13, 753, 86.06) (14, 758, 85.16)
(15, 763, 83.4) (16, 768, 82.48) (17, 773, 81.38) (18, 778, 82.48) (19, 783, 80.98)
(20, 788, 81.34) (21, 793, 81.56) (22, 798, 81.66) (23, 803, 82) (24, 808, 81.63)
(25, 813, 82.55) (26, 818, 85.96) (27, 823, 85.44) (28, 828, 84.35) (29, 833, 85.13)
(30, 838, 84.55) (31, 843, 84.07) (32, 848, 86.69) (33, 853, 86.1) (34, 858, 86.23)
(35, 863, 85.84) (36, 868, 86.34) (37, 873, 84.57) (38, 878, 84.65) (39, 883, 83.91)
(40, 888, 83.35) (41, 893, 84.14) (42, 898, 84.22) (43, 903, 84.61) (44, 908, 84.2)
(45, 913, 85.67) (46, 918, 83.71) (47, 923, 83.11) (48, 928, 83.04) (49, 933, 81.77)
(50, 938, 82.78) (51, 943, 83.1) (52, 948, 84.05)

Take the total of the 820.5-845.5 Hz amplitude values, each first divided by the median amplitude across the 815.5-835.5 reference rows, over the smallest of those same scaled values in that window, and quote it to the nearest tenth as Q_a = 5.0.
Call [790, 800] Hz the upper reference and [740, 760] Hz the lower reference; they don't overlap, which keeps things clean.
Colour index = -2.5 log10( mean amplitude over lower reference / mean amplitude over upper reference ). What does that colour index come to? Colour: -0.04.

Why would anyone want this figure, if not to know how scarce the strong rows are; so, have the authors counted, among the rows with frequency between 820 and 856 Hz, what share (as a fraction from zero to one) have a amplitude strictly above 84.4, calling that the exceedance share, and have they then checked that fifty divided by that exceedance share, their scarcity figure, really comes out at 70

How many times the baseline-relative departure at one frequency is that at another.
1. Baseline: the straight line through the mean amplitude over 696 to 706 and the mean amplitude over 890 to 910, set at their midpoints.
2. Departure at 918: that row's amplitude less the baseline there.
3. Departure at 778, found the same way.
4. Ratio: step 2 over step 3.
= 1.0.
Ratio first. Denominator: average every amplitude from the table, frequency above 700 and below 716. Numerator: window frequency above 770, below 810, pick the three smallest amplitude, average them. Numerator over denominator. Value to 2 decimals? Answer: 0.97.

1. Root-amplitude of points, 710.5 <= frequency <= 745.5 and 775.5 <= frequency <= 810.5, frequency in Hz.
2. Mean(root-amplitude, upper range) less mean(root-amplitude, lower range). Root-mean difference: -0.12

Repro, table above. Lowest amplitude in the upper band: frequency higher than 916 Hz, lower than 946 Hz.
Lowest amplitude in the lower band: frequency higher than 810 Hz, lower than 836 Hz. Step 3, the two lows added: 164.3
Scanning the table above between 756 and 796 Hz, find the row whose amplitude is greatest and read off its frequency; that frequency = 758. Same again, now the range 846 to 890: 848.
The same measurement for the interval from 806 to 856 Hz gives 848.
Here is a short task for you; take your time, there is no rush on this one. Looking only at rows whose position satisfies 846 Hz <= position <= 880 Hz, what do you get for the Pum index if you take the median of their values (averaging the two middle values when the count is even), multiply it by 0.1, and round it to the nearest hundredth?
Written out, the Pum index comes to 8.61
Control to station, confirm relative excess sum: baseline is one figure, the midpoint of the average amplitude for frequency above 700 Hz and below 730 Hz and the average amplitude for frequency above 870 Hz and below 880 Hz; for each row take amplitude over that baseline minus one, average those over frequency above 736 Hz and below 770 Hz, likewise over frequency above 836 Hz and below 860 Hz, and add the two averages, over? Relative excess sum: 0.02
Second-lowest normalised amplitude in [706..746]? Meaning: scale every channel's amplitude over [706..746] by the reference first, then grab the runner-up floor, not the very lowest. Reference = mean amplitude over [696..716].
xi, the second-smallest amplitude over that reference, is 1.00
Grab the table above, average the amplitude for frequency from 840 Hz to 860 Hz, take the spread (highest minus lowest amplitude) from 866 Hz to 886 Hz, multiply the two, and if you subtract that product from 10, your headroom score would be -198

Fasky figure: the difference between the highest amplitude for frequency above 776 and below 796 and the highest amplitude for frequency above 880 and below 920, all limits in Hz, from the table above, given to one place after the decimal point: -3.2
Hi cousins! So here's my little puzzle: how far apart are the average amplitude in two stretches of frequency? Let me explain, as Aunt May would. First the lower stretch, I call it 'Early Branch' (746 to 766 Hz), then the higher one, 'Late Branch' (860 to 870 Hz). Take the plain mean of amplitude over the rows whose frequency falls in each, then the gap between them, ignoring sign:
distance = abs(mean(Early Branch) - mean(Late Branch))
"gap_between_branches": 1.7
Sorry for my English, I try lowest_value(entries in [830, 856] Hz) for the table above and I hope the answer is 84.07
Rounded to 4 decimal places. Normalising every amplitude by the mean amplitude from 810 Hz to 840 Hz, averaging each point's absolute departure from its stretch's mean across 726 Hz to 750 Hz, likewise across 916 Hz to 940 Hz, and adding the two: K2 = 0.0157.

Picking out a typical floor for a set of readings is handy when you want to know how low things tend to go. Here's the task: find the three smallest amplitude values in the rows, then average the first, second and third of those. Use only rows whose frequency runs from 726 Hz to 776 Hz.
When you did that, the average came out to 82.1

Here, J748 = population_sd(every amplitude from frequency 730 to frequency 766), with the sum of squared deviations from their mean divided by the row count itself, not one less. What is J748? 0.96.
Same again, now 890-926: 0.73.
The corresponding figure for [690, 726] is 0.72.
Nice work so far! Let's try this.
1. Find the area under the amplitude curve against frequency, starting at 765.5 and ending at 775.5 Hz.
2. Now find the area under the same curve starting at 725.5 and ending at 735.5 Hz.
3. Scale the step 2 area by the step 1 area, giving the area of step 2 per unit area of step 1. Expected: 1.02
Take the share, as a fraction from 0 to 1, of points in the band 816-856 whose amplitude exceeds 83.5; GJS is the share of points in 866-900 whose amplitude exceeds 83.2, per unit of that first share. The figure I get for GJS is 1.0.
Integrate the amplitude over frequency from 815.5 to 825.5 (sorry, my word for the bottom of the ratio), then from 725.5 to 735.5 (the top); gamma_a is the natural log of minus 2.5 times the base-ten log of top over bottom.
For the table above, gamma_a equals -3.57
